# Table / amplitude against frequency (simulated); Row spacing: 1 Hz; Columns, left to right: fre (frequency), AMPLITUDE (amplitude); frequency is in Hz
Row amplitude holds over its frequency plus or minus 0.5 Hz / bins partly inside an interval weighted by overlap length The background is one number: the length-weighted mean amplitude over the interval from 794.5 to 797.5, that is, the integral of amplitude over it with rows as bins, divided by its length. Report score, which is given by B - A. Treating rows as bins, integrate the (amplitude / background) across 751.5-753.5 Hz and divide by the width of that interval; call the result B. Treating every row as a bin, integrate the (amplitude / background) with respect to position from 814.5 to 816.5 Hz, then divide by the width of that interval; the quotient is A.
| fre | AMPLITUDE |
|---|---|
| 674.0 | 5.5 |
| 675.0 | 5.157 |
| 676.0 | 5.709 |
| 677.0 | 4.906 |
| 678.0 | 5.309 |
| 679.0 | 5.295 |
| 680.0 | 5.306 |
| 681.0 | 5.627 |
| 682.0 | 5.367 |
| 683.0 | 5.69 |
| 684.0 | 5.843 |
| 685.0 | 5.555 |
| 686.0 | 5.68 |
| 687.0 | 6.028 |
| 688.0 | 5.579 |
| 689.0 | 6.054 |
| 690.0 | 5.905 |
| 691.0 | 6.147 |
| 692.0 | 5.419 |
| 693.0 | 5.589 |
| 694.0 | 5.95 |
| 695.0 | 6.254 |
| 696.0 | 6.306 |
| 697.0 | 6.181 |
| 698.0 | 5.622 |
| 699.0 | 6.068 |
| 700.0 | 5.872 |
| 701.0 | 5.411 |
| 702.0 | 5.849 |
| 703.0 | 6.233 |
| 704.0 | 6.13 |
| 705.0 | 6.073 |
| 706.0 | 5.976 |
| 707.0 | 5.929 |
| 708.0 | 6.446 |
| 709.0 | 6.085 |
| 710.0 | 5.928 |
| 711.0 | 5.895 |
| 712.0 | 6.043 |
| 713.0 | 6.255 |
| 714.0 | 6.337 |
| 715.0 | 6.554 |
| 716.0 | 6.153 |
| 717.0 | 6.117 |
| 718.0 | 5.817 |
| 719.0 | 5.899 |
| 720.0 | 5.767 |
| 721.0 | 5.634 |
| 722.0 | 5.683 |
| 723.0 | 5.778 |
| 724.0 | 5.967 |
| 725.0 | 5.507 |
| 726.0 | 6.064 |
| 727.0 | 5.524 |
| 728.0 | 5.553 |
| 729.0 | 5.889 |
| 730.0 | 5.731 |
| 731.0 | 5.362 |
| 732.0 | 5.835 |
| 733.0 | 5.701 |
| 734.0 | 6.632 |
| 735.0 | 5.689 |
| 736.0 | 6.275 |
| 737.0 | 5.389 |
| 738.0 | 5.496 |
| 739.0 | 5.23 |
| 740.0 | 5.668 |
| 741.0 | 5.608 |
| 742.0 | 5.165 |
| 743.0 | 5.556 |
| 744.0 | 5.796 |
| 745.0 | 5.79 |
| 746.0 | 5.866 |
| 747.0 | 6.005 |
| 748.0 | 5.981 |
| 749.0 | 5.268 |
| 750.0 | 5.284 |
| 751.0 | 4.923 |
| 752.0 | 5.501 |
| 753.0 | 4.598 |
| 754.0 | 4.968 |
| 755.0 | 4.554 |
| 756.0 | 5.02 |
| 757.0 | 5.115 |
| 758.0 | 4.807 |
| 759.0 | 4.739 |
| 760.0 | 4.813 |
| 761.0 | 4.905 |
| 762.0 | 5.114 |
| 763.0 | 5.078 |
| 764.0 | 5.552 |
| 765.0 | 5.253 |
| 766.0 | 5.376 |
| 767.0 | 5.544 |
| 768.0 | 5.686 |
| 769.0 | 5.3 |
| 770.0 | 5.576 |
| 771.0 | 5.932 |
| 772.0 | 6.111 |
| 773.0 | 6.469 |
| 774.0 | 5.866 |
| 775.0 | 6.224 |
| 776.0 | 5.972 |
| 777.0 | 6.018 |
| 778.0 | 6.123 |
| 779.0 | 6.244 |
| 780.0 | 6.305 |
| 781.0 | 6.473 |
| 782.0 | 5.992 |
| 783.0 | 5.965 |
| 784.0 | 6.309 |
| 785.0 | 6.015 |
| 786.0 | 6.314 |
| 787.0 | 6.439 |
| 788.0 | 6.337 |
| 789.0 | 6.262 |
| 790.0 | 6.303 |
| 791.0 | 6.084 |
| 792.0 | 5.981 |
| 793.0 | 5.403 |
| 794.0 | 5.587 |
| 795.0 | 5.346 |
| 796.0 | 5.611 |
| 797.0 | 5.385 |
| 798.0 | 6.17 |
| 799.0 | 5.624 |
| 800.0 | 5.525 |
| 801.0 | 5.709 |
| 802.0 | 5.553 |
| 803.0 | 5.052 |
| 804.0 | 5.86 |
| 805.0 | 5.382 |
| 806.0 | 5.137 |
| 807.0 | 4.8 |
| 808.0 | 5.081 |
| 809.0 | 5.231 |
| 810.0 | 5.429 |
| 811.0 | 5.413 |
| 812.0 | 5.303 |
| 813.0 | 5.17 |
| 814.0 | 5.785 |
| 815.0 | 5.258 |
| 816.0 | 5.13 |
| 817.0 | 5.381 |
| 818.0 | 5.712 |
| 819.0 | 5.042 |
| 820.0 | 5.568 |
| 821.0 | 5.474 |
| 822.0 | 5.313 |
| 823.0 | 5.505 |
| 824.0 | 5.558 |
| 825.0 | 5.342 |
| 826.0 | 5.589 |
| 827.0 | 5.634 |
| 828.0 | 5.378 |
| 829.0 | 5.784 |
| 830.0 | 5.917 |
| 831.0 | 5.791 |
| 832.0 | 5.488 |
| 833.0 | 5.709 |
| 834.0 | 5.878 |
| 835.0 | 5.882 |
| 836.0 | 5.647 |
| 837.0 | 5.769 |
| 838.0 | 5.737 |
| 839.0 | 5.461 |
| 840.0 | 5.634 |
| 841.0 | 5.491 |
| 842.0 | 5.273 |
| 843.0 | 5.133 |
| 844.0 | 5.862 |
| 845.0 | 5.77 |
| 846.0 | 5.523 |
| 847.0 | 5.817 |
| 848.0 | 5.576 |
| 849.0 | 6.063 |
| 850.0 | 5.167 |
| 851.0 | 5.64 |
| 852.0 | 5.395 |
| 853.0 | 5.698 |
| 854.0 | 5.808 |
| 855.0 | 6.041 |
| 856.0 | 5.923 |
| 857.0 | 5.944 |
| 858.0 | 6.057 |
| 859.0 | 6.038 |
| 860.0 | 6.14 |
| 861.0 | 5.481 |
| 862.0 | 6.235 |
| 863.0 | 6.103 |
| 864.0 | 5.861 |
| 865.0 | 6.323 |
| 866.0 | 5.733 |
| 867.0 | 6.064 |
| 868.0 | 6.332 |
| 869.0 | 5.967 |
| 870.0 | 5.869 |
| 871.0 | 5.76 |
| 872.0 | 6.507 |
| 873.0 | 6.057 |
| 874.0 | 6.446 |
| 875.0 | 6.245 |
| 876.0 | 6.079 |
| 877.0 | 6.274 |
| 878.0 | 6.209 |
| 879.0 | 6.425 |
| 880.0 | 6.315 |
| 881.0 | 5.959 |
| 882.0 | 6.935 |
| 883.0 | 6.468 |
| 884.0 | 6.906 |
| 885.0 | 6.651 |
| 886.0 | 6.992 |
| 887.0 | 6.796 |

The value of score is -0.03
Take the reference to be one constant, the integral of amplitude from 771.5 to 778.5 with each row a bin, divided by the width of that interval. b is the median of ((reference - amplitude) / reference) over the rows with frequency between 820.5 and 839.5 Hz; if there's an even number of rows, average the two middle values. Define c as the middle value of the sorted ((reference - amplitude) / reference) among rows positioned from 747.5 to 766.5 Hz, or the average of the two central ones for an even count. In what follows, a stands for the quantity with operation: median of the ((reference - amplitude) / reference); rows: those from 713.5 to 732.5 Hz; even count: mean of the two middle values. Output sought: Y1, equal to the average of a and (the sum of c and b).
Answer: 0.15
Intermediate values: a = 0.05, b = 0.078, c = 0.169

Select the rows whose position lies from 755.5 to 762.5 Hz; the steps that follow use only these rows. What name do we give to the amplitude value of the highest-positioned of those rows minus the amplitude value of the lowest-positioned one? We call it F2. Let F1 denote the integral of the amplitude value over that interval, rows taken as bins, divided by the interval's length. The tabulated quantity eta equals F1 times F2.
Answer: 0.5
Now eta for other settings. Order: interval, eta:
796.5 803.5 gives -1.9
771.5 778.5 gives 0.1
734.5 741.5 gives -0.5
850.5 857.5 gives 1.8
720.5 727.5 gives -0.6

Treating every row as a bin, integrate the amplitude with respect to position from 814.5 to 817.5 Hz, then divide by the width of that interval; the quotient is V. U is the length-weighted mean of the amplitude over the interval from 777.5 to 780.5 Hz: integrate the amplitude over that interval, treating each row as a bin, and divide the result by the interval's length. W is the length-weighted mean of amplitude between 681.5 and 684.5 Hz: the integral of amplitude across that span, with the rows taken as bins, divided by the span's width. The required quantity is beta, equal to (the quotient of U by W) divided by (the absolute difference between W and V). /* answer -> 2.9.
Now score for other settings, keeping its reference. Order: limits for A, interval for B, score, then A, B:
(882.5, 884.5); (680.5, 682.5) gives -0.22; 1.23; 1.01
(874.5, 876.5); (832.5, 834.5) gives -0.07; 1.13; 1.06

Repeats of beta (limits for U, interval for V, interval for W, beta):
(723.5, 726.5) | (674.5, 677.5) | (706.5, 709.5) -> 1.1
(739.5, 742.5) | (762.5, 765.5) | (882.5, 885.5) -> 0.6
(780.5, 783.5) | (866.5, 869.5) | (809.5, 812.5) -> 1.5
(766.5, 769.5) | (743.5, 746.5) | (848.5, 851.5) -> 5.1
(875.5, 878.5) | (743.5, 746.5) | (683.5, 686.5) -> 8.7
